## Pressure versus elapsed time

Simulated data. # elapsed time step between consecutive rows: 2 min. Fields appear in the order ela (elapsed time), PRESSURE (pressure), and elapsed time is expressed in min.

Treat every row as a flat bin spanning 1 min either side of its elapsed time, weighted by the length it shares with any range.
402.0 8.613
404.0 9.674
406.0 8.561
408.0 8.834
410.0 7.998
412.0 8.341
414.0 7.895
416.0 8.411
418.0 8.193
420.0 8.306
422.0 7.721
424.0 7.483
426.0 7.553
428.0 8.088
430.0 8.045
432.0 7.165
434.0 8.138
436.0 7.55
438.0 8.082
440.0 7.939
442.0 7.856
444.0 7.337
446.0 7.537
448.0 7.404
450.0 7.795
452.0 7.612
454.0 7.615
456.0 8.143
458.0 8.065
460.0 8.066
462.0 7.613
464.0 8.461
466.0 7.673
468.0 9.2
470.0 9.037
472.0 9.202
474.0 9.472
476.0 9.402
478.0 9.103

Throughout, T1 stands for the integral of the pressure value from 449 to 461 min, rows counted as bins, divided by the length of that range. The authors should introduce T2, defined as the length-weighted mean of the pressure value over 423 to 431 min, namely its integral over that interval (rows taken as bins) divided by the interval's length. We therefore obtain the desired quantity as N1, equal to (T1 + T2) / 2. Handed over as 7.84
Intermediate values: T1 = 7.9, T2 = 7.79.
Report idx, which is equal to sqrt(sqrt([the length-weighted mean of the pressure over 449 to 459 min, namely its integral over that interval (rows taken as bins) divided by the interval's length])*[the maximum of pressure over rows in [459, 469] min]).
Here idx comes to 5.08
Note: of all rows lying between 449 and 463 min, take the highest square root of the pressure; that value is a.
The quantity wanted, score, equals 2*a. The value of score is 5.71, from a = 2.85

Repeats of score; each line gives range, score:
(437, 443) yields 5.69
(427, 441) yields 5.71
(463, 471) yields 6.07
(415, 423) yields 5.80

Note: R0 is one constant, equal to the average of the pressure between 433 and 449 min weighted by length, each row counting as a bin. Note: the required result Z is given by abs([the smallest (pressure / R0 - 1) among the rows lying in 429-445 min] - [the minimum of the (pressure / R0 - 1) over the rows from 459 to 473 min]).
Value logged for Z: 0.058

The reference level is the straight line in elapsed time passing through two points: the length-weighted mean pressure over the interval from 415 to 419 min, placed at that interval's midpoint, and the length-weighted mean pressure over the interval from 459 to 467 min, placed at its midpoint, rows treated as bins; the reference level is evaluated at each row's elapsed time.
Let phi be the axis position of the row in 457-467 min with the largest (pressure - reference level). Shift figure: 464.0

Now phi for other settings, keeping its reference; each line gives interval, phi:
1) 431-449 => 434.0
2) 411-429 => 416.0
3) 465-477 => 474.0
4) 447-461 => 456.0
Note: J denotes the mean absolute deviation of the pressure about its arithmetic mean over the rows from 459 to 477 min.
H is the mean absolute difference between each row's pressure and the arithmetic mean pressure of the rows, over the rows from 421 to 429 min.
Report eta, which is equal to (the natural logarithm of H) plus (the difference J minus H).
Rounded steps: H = 0.19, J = 0.65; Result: -1.19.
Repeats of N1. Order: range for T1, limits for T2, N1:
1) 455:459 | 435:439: 7.96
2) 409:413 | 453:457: 8.02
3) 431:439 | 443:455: 7.64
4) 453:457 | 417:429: 7.88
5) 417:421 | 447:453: 7.93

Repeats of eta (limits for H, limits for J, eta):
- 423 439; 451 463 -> -1.21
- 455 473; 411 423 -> -0.95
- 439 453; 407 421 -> -1.63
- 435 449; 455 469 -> -1.27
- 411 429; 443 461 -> -1.25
